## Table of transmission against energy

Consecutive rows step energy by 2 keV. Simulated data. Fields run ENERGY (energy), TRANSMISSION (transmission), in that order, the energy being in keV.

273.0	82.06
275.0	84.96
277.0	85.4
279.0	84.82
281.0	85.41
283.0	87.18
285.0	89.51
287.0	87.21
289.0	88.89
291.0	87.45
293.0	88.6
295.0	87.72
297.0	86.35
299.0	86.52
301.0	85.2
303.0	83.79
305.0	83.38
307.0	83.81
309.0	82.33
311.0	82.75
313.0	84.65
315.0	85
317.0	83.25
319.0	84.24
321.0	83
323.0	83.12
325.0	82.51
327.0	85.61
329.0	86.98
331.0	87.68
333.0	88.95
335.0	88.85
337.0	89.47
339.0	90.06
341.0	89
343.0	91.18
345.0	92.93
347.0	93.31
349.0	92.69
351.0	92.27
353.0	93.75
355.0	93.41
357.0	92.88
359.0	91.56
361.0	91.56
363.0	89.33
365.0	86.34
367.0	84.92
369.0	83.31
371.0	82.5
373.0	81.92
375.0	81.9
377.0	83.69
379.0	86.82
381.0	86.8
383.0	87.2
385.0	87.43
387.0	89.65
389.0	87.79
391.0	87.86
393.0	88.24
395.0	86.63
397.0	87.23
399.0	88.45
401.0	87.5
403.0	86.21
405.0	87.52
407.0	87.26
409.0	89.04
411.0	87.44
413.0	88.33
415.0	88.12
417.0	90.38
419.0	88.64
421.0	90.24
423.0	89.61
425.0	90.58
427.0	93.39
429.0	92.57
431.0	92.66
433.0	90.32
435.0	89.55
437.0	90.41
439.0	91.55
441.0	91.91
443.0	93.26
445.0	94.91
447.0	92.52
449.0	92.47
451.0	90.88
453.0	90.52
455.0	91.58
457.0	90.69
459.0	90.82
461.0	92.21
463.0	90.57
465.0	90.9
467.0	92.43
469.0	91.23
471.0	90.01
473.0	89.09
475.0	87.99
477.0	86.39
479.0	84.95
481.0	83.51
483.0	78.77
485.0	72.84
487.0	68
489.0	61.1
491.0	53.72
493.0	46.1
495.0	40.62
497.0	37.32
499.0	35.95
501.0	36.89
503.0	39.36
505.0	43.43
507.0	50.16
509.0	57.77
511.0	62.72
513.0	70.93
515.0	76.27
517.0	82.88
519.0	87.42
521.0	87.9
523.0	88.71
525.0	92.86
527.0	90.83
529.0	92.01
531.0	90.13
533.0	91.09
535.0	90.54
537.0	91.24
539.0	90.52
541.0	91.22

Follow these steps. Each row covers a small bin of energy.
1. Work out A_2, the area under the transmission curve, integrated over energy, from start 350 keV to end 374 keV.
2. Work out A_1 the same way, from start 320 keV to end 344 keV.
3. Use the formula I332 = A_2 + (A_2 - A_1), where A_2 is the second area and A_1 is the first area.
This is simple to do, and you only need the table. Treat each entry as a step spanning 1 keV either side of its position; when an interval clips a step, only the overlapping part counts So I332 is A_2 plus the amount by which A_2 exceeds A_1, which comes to 2162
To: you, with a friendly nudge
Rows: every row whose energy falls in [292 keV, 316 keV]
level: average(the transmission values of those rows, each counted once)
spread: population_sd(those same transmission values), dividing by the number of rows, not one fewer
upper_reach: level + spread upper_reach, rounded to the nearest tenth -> 86.9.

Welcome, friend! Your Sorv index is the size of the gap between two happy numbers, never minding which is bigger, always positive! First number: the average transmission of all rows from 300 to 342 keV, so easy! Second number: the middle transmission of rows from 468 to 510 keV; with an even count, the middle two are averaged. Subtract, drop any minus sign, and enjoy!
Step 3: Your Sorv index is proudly 24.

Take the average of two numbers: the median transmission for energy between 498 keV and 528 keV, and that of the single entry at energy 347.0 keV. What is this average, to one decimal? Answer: 82.1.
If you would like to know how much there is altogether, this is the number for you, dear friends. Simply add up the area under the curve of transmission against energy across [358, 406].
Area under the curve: 4165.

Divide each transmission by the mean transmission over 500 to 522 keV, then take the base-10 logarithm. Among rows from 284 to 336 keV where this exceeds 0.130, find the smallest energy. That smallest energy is 285.0 keV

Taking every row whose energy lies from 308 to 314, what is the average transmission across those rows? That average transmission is 83.2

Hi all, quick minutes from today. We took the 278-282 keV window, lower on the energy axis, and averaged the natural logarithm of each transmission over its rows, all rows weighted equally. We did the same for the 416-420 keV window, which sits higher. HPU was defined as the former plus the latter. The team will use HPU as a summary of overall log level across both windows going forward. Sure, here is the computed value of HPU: 8.94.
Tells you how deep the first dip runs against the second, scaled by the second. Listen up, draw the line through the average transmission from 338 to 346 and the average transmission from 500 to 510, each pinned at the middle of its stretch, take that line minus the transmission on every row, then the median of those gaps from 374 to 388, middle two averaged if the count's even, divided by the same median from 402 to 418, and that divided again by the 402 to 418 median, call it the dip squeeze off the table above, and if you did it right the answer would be -0.026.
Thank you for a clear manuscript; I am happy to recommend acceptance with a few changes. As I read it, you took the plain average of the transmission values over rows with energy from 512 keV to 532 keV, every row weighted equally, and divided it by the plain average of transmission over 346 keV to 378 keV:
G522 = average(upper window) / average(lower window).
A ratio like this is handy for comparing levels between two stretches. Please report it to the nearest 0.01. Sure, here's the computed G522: 0.97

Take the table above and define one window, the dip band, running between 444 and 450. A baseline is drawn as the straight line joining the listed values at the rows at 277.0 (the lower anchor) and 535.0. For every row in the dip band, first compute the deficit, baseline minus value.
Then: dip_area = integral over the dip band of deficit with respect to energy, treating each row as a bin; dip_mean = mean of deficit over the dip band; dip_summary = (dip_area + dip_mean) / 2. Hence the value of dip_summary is -16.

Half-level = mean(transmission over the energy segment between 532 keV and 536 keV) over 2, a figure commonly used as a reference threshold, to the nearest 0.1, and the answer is 45.4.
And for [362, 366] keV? 43.9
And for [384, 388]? 44.3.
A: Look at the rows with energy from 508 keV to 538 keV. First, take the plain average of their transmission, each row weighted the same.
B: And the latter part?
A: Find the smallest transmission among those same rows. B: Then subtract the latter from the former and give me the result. 26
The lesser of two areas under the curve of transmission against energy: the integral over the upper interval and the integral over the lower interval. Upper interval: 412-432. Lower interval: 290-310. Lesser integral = 1710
